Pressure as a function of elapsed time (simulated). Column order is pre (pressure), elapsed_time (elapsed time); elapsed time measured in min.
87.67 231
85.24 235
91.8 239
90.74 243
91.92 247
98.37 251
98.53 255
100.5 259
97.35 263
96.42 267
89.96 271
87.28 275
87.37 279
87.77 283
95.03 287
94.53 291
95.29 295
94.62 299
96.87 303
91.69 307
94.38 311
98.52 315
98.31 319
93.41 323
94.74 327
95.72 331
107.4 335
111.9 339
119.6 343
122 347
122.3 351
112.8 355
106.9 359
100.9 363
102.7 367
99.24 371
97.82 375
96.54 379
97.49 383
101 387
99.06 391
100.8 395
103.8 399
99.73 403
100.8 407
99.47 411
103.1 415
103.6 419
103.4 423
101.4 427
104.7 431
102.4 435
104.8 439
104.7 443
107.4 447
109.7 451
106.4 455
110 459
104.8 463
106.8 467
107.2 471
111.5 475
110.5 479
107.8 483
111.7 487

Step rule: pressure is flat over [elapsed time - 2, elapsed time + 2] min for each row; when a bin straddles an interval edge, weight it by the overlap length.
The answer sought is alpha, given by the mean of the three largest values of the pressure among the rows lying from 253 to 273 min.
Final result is 99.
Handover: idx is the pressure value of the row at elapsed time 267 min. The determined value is 96.42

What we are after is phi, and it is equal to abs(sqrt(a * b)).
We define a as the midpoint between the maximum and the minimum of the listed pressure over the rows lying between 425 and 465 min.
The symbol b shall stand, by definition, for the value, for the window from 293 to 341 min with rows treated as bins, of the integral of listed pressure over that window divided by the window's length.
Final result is 102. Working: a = 106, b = 98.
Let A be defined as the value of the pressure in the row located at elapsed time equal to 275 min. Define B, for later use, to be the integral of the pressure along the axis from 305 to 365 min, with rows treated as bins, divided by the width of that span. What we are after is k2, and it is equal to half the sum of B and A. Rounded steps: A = 87.28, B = 105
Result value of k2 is 96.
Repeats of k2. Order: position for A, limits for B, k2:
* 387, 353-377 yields 102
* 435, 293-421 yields 102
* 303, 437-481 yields 102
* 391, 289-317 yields 97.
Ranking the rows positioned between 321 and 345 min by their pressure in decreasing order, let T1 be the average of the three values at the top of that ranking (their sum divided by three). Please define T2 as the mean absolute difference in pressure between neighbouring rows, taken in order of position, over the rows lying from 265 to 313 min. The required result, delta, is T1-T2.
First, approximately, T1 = 113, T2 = 2.6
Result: 110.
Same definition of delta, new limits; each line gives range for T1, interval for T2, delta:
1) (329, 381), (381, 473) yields 119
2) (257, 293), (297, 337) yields 94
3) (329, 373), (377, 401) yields 119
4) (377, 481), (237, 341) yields 108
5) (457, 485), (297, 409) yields 107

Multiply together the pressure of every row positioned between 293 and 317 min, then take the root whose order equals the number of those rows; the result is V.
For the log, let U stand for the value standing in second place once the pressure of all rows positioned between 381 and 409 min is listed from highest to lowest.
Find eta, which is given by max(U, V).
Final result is 101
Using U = 101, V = 95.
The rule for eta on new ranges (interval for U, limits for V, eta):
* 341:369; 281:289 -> 122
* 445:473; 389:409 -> 110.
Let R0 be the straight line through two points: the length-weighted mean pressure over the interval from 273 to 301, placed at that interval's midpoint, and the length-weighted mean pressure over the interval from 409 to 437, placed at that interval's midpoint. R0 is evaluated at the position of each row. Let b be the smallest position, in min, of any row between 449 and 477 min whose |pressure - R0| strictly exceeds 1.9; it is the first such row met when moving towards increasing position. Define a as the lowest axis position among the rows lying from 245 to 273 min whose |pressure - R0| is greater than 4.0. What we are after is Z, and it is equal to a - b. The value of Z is -200 min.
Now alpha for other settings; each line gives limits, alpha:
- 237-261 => 99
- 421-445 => 105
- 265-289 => 94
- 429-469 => 109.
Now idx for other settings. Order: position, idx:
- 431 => 104.7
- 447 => 107.4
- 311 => 94.38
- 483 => 107.8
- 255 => 98.53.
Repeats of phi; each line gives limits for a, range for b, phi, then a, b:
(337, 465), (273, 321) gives 101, 109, 93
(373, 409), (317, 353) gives 104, 100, 107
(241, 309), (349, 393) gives 99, 94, 103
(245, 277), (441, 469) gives 100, 94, 107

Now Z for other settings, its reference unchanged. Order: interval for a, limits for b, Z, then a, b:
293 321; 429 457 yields -132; 315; 447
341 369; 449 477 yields -108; 343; 451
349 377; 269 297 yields 76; 351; 275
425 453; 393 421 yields 52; 451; 399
